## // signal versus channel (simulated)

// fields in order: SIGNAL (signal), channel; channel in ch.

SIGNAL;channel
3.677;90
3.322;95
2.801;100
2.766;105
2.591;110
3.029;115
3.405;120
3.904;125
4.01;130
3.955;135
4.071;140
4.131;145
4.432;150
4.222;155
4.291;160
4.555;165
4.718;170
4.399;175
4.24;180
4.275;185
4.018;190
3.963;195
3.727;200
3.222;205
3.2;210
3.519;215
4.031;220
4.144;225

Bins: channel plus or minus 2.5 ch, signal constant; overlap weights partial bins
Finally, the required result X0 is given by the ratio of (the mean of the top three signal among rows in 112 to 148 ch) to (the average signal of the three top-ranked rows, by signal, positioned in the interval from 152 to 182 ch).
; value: 0.89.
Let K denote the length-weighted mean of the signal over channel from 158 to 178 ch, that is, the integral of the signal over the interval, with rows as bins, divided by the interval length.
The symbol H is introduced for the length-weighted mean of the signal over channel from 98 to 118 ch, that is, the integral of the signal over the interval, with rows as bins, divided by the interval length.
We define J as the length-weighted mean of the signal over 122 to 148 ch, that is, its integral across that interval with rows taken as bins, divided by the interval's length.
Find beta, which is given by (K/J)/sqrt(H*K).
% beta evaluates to 0.315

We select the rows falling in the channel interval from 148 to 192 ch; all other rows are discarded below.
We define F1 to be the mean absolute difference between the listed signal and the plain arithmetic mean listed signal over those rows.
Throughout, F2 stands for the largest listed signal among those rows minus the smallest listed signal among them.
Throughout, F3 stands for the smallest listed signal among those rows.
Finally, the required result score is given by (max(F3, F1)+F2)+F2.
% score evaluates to 5.4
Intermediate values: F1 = 0.16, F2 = 0.7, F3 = 4.018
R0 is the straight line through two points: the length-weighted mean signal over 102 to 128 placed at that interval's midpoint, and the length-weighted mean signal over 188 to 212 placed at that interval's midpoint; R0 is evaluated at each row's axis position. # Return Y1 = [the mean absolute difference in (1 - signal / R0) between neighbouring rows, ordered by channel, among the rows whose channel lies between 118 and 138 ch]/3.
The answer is 0.022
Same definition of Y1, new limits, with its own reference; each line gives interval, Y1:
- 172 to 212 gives 0.019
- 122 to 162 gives 0.012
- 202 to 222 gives 0.025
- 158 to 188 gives 0.017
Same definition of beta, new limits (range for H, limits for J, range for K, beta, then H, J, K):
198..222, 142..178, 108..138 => 0.227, 3.53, 4.39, 3.5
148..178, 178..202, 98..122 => 0.200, 4.43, 4.05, 2.9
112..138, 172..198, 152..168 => 0.262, 3.65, 4.18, 4.4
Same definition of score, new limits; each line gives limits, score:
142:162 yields 4.7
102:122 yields 4.2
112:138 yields 5.0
